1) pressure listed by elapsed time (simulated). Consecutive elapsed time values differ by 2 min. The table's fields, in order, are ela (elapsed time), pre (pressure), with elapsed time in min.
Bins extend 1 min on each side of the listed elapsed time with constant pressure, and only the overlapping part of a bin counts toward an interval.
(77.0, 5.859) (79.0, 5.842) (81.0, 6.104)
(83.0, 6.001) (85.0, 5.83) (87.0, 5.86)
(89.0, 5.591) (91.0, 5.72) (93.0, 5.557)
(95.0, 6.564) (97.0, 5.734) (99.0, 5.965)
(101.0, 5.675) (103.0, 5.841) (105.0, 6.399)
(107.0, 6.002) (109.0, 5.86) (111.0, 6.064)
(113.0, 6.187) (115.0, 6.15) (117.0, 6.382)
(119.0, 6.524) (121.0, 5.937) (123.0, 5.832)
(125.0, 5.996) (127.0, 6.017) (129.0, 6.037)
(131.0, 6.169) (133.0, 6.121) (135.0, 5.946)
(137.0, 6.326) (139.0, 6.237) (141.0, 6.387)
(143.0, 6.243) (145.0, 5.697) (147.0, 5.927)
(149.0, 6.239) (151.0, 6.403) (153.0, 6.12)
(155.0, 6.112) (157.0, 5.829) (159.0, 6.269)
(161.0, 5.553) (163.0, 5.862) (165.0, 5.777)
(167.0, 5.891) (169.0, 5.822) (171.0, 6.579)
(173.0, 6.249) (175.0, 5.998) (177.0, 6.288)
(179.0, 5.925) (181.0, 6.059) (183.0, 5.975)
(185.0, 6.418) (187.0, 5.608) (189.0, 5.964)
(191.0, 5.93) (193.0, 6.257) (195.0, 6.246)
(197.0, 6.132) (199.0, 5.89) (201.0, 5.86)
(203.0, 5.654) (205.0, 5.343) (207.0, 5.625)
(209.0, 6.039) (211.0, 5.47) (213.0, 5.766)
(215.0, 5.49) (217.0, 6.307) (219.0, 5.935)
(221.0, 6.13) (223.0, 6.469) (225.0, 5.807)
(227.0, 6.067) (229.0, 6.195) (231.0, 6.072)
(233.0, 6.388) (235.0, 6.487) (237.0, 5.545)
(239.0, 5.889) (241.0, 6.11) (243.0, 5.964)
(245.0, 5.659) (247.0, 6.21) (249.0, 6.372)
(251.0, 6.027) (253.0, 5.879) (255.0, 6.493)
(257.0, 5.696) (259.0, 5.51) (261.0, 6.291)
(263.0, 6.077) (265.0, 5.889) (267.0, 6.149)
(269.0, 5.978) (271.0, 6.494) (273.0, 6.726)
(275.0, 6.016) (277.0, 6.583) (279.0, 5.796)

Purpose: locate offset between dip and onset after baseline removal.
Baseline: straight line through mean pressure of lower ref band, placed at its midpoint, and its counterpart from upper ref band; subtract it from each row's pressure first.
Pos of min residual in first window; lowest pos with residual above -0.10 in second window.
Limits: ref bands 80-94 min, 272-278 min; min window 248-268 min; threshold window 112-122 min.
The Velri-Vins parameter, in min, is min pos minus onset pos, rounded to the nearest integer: 146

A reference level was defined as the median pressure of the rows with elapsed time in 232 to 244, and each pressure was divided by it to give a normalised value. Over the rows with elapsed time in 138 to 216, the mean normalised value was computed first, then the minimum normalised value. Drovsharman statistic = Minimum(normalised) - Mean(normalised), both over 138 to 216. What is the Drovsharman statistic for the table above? -0.105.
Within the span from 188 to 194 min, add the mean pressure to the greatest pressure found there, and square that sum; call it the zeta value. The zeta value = 151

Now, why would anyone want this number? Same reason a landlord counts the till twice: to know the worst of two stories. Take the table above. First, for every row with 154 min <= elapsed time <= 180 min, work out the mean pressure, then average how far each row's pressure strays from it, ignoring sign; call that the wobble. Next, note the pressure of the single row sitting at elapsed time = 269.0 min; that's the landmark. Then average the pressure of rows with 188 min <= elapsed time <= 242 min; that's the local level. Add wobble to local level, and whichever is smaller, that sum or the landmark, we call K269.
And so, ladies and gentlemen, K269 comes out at 5.98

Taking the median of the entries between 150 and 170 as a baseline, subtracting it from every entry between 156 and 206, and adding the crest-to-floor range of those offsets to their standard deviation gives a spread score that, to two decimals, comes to 1.52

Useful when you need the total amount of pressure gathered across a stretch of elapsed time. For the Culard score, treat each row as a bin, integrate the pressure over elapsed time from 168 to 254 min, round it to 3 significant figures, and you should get 516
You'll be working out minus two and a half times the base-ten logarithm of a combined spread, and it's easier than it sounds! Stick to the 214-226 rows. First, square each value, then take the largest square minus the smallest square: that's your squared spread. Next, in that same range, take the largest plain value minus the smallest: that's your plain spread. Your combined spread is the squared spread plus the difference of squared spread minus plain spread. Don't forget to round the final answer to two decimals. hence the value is -3.38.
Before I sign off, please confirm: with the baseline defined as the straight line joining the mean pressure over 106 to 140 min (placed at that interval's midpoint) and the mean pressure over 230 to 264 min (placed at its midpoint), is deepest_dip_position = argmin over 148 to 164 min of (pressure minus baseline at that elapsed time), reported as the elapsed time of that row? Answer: 161.0 min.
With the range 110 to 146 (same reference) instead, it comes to 145.0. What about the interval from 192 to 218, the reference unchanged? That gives 205.0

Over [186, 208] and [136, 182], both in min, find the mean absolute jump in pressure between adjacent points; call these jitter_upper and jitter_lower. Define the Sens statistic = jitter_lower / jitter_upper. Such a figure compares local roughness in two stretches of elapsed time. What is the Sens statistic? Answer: 1.4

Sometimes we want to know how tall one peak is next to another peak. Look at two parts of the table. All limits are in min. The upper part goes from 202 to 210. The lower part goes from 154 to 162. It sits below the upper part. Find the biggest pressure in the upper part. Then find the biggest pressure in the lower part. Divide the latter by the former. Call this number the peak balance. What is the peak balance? 1.04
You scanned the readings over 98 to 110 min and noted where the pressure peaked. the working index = 105.0 min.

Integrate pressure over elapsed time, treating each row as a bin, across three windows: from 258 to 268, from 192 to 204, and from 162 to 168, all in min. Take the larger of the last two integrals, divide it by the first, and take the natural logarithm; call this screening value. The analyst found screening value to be 0.19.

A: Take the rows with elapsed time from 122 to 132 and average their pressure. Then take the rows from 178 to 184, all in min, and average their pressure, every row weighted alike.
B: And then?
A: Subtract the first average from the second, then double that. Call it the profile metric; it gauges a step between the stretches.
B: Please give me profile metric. 0.0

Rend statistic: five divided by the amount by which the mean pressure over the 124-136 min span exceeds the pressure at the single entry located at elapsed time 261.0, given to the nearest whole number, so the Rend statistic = -21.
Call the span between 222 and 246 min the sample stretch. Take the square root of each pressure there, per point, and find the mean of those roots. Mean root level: 2.460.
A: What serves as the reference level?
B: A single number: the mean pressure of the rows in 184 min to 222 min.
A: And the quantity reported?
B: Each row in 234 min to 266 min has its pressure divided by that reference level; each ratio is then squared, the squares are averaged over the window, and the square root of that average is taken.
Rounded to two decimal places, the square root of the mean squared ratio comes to 1.02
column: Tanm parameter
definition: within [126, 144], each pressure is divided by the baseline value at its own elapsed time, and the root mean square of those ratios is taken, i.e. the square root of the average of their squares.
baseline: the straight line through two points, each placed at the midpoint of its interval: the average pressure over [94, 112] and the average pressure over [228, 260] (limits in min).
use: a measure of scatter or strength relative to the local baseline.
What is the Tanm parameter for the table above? 1.02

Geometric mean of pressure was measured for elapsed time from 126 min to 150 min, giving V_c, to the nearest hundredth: 6.11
